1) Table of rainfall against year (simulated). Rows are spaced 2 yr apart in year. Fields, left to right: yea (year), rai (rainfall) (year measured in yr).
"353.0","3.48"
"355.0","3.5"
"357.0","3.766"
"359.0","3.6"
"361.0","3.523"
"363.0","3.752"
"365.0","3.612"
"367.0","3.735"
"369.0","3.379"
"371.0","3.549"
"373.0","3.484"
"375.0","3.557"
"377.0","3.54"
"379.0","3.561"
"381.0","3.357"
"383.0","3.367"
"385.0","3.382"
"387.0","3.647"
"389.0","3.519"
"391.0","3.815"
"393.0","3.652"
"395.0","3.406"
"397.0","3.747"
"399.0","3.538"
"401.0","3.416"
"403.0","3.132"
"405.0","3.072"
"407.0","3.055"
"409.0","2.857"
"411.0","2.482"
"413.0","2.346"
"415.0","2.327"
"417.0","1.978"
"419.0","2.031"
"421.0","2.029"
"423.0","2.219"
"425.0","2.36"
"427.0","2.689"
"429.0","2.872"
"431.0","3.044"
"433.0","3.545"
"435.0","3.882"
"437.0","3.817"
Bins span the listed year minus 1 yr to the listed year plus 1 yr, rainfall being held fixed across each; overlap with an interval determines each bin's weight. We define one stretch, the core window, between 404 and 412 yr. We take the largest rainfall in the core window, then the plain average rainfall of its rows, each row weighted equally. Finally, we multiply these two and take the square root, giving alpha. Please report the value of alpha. 3.0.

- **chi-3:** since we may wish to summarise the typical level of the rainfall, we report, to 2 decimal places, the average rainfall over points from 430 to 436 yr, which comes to 3.49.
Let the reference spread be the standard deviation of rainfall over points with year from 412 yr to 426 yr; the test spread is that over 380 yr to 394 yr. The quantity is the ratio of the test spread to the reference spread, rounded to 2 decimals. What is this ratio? 1.06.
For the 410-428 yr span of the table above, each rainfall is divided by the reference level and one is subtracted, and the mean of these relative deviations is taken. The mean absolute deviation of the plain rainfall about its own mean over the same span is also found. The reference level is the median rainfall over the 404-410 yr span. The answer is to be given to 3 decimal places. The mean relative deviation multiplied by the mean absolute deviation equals -0.048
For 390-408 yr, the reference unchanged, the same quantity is 0.028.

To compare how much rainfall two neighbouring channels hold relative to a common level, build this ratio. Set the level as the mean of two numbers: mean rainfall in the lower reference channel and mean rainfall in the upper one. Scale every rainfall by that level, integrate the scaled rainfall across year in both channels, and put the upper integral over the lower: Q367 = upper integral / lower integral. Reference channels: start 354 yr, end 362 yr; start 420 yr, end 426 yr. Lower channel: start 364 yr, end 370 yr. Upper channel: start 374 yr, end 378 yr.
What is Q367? 0.66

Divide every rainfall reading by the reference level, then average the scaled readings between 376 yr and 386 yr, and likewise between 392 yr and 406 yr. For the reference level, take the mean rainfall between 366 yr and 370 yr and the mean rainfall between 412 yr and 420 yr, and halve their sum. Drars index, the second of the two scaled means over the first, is 0.99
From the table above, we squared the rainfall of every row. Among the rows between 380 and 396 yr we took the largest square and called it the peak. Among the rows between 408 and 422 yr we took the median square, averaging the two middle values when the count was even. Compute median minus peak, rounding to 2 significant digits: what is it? -9.1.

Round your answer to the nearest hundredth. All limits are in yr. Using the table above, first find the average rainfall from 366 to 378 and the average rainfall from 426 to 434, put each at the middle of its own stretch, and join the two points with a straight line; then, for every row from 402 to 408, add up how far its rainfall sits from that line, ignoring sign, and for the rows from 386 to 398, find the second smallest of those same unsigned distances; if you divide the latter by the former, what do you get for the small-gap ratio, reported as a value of 0.25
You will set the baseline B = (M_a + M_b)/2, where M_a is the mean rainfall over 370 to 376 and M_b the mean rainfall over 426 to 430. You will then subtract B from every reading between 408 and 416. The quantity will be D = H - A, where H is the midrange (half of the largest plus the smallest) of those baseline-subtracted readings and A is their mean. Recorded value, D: 0.089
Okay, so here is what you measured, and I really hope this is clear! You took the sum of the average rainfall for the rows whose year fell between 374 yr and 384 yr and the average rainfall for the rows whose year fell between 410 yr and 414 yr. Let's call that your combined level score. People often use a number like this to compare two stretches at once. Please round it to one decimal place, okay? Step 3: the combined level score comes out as 5.9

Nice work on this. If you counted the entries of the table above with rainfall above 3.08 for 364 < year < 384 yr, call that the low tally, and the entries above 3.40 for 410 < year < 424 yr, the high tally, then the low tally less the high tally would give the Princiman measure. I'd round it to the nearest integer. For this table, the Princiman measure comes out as 10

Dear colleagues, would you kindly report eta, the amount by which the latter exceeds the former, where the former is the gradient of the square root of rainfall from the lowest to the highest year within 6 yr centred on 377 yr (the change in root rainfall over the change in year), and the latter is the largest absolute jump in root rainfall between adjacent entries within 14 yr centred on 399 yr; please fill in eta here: 0.090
